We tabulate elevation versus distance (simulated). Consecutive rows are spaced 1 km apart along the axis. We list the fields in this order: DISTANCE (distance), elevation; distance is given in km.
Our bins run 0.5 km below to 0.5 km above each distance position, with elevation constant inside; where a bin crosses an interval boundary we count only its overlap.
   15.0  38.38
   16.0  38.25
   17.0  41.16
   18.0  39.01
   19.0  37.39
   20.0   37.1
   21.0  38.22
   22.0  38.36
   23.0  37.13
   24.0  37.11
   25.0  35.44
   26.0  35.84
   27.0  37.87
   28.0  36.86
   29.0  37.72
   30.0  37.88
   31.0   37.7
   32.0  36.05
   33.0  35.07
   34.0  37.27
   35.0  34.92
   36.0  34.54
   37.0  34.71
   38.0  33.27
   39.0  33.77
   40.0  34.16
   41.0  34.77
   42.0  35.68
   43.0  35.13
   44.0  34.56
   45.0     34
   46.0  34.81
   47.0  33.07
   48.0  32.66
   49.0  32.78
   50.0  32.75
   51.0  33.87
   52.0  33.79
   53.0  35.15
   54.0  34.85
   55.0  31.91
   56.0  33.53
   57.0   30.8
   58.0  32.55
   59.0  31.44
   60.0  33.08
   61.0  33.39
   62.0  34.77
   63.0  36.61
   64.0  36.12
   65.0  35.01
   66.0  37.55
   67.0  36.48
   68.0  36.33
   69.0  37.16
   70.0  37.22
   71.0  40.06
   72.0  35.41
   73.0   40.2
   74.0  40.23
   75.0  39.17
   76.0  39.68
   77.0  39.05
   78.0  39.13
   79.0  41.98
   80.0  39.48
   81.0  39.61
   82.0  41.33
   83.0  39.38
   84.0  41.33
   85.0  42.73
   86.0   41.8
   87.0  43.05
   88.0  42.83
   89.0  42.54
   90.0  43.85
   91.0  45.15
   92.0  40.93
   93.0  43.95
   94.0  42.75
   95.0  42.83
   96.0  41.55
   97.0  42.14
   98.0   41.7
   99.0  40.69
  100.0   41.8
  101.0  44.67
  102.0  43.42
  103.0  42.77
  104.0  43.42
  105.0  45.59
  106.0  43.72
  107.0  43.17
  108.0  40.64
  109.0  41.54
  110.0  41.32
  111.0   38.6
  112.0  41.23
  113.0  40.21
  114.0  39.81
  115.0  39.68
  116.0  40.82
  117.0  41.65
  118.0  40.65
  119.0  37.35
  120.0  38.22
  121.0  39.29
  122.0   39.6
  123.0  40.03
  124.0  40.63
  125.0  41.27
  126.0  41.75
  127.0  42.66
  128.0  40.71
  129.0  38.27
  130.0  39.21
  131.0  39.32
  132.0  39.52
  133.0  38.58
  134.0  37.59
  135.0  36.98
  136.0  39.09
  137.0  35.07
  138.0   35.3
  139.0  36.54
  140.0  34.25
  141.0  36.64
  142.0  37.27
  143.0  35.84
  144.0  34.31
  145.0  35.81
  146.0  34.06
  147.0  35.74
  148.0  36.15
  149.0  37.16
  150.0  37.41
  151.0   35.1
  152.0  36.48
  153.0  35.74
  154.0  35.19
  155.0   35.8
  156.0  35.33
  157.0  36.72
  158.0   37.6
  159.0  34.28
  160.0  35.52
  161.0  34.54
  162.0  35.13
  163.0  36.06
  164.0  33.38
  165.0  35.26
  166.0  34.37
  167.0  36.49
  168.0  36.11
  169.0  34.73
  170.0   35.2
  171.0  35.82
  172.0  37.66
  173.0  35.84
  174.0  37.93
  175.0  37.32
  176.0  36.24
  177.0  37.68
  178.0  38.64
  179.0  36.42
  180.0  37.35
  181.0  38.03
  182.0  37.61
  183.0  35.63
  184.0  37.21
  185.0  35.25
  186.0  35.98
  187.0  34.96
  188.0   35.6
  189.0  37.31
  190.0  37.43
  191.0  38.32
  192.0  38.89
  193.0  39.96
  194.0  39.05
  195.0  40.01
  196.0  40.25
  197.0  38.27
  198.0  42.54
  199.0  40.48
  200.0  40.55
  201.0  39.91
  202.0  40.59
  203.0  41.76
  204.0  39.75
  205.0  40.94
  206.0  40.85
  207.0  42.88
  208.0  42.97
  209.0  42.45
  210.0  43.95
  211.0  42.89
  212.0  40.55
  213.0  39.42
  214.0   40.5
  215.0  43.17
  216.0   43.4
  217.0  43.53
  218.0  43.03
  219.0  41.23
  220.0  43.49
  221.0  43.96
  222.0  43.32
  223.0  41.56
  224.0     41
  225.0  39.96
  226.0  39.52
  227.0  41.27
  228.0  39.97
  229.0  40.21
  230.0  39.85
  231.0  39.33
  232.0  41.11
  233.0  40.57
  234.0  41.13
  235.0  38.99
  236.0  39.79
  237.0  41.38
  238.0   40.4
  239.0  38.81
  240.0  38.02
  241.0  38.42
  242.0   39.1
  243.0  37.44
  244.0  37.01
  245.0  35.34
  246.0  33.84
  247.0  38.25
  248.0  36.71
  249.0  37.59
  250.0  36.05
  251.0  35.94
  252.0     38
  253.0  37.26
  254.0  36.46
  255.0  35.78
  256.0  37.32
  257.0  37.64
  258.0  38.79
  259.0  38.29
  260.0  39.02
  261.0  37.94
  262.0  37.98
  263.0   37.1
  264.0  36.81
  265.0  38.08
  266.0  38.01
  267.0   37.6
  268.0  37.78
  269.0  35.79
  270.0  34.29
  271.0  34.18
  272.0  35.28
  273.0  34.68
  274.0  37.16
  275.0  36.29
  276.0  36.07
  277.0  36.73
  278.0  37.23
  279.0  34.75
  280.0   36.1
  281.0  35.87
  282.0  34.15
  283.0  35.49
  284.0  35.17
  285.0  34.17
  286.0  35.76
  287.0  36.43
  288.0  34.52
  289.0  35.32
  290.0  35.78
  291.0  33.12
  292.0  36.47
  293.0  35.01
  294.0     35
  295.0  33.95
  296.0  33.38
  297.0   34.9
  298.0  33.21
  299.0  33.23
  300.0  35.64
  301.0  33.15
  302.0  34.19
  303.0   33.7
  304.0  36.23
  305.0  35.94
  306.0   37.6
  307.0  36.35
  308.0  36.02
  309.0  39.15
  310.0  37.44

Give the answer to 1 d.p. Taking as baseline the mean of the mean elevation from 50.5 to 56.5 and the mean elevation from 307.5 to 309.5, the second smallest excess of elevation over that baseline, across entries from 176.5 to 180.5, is 1.6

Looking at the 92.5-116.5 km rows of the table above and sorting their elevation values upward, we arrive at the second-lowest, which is 39.68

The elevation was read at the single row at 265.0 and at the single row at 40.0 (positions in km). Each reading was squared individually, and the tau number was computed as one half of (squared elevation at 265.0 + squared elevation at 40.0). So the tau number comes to 1308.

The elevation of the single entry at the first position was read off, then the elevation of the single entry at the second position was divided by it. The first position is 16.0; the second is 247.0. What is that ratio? 1.000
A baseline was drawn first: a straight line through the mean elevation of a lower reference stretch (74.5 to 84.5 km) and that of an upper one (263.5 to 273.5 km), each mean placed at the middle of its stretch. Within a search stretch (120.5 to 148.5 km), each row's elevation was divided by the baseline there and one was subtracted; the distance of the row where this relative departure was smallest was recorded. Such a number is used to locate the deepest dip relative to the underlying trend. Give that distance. 146.0 km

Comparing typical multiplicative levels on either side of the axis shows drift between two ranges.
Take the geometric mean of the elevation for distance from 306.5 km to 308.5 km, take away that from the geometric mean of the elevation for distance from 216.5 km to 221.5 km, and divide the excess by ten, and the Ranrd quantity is 0.69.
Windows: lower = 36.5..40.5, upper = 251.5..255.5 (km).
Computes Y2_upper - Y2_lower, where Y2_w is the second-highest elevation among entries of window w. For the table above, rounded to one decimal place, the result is 3.1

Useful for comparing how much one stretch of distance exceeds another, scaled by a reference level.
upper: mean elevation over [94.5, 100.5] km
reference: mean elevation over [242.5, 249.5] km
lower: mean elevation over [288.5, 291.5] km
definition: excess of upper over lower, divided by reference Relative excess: 0.19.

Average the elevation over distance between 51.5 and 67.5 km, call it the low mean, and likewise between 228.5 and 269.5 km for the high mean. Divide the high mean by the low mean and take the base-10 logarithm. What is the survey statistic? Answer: 0.047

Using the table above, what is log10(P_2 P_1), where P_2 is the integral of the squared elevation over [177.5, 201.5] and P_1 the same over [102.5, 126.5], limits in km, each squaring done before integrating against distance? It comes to 9.15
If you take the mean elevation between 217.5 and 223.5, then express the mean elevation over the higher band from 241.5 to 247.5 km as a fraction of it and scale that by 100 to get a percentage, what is 86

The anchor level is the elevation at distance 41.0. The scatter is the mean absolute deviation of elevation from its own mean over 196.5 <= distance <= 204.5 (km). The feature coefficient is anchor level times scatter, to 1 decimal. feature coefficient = 30.6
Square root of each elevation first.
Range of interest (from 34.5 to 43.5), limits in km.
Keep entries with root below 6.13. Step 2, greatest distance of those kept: 43.0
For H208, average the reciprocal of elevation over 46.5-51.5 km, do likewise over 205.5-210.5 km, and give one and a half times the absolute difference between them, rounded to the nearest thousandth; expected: 0.010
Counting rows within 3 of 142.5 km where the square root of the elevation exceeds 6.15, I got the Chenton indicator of 0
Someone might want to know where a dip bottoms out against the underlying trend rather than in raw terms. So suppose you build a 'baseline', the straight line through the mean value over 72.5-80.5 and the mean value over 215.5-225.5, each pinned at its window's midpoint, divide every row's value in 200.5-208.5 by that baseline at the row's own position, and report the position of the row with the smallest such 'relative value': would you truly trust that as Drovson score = 204.0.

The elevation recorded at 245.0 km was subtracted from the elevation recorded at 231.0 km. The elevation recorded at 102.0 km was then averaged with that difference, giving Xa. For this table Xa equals 23.7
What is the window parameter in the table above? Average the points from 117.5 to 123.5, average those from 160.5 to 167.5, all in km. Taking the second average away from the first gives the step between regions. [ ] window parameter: 4.2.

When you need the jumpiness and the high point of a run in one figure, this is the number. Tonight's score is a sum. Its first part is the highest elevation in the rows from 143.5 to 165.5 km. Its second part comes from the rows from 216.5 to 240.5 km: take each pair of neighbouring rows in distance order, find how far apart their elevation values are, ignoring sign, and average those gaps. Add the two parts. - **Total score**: 39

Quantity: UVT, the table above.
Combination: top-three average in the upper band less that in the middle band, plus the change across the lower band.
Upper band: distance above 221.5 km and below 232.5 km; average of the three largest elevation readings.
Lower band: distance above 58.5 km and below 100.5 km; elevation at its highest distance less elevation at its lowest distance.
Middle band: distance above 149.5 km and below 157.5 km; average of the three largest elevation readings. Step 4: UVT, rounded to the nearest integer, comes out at 16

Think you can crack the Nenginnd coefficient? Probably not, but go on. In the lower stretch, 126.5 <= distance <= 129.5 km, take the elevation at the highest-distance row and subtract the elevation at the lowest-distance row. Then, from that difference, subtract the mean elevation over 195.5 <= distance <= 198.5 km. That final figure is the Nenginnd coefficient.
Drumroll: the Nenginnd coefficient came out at -44.7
